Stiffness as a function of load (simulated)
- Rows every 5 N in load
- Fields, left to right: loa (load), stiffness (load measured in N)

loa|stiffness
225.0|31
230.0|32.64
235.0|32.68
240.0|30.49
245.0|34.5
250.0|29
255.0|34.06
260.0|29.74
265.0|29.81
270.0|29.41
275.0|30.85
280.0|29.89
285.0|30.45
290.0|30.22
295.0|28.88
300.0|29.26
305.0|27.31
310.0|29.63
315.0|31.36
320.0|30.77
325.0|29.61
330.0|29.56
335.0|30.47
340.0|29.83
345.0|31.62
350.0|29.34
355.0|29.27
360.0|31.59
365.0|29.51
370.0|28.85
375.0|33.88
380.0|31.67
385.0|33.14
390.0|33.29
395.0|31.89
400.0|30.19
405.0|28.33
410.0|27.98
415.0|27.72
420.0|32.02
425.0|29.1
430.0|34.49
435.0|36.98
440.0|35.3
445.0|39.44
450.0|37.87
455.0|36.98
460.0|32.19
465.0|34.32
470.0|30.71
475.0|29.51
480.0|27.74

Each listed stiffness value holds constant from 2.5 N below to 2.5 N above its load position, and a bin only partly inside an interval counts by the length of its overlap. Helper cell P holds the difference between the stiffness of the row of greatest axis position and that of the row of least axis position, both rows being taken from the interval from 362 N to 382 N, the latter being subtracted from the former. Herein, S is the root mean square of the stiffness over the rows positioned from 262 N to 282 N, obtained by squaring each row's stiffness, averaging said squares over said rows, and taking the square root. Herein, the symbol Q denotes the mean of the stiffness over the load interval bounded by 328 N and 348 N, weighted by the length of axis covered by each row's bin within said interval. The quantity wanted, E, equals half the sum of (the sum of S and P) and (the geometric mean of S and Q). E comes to 31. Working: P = 2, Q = 30.4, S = 30.0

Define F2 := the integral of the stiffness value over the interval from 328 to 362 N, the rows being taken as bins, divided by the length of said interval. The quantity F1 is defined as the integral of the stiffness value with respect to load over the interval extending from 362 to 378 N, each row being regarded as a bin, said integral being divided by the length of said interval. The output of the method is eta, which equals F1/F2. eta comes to 1.02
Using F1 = 30.8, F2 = 30.2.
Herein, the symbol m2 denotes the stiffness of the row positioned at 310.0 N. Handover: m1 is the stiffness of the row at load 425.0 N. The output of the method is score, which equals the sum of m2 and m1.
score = 58.7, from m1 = 29.1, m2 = 29.63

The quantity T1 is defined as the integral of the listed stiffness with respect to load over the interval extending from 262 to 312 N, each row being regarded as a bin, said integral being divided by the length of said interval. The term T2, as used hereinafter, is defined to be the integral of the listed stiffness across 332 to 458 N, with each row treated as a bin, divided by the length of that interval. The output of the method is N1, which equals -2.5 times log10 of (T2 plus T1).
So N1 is -4.47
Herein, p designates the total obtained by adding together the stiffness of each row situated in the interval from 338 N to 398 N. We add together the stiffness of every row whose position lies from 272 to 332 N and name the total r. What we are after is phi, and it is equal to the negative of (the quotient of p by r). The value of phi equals -1.04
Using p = 374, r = 358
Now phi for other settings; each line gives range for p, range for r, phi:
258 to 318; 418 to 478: -0.87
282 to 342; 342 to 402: -0.95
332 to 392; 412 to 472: -0.91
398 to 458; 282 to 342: -1.11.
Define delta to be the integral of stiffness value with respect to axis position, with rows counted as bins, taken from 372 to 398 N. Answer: 849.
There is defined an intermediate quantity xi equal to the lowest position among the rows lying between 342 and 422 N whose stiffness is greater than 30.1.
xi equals 345.0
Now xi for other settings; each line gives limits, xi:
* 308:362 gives 315.0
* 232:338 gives 235.0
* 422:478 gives 430.0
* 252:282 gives 255.0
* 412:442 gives 420.0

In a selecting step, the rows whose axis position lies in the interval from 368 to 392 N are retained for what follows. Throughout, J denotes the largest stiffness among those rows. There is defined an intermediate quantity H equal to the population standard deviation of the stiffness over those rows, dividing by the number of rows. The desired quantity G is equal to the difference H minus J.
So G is -32.1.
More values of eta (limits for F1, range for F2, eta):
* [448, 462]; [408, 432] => 1.18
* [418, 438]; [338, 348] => 1.08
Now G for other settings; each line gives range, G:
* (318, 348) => -30.9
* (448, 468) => -35.6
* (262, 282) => -30.3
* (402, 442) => -33.5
